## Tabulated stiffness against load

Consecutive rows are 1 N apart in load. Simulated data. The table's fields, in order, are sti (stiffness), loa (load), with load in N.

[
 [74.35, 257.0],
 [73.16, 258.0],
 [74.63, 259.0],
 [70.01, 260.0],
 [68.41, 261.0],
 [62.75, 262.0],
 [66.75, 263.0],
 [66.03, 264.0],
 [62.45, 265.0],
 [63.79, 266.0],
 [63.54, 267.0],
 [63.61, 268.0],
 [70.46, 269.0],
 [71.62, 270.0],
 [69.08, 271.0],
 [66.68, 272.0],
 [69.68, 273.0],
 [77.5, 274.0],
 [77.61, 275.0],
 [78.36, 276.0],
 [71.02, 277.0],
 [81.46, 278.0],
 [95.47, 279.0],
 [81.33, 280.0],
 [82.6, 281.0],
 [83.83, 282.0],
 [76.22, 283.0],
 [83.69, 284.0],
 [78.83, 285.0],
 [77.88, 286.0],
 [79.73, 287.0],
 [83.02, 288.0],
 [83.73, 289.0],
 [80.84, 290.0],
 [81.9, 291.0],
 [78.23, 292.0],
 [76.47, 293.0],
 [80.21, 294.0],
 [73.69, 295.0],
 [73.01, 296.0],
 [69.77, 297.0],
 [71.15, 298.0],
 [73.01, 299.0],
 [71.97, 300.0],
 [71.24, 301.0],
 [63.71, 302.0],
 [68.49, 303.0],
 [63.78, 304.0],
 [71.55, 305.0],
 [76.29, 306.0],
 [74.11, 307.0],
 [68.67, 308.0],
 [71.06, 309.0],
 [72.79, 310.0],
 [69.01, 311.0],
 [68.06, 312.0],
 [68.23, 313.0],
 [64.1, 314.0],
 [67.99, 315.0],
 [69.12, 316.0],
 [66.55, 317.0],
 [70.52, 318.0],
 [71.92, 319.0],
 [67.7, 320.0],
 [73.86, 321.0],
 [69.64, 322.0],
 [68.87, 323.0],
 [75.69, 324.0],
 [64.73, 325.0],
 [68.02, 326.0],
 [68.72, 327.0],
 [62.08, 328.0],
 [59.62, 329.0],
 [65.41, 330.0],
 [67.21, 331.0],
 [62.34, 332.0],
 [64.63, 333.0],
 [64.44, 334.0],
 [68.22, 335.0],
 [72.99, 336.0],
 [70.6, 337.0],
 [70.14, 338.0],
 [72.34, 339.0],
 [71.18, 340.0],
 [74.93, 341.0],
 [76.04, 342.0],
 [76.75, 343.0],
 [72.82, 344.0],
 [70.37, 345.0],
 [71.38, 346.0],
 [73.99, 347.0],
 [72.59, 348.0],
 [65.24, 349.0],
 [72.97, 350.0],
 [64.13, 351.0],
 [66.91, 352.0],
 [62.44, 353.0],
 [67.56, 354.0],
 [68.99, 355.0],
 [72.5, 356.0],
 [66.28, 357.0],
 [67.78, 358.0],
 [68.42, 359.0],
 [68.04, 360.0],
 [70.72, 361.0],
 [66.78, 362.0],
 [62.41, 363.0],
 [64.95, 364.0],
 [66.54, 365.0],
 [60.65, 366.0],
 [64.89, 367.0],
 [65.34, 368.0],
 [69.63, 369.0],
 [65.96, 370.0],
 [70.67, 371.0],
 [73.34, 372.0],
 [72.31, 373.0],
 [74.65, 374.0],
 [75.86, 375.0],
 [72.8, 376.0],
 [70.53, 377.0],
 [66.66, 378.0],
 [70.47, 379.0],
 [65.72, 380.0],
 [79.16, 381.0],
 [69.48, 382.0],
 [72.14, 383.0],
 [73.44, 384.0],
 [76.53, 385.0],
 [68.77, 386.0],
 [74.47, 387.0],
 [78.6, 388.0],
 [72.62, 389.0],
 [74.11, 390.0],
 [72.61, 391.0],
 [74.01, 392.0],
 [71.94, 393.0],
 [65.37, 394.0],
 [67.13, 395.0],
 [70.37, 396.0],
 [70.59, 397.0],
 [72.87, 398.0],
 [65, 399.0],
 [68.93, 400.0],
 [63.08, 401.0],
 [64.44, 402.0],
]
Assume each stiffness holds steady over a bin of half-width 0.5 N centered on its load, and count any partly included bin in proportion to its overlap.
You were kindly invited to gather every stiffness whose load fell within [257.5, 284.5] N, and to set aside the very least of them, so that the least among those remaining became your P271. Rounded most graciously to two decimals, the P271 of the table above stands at 62.75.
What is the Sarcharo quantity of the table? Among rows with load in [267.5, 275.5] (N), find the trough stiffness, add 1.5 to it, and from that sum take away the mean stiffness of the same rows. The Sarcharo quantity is -5.7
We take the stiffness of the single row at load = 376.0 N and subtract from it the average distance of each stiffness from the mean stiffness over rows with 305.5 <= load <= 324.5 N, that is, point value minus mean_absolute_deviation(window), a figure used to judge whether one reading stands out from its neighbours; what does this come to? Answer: 70.2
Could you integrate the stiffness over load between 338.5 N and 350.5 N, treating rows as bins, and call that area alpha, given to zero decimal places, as 871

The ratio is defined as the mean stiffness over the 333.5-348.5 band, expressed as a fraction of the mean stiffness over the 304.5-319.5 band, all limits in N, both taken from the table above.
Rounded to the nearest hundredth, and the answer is 1.03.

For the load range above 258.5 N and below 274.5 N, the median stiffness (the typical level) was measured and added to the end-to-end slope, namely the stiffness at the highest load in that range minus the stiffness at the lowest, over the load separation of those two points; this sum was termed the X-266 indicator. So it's 67.8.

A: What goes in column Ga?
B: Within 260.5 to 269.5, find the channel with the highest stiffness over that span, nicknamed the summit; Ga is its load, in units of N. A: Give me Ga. 269.0 N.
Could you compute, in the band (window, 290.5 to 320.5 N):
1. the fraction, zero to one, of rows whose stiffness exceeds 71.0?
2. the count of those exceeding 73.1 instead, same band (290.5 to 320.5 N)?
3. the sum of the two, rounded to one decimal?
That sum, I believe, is 7.5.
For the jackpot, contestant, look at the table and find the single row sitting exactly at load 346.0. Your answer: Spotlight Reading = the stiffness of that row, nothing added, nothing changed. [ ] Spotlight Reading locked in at 71.38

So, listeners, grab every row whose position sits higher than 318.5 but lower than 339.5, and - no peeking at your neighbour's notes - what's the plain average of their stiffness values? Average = 68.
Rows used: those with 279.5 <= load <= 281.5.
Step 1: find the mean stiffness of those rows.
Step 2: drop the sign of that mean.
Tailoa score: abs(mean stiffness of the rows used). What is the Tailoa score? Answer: 82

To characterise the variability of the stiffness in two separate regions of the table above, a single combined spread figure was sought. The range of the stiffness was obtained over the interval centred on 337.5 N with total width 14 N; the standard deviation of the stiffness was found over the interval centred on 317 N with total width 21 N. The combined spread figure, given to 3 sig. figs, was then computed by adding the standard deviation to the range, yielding 17.3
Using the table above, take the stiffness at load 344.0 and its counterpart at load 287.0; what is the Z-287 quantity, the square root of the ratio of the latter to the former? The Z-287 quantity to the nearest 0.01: 1.05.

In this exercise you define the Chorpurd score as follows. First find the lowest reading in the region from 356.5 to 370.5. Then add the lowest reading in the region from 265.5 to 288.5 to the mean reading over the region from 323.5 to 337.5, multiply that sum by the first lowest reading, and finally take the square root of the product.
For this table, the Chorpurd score 88.9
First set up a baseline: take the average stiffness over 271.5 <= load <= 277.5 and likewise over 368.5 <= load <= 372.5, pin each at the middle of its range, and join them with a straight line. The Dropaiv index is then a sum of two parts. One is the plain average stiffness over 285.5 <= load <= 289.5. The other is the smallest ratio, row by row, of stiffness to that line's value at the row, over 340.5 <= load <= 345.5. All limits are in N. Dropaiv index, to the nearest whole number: 82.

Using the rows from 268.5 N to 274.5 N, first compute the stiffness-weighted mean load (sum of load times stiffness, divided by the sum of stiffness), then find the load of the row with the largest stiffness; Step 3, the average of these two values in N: 272.8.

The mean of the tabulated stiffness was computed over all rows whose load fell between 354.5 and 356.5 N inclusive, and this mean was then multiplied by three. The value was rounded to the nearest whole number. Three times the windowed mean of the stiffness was 212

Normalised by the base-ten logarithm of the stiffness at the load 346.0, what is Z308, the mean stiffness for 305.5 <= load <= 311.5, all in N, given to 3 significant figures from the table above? 38.8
